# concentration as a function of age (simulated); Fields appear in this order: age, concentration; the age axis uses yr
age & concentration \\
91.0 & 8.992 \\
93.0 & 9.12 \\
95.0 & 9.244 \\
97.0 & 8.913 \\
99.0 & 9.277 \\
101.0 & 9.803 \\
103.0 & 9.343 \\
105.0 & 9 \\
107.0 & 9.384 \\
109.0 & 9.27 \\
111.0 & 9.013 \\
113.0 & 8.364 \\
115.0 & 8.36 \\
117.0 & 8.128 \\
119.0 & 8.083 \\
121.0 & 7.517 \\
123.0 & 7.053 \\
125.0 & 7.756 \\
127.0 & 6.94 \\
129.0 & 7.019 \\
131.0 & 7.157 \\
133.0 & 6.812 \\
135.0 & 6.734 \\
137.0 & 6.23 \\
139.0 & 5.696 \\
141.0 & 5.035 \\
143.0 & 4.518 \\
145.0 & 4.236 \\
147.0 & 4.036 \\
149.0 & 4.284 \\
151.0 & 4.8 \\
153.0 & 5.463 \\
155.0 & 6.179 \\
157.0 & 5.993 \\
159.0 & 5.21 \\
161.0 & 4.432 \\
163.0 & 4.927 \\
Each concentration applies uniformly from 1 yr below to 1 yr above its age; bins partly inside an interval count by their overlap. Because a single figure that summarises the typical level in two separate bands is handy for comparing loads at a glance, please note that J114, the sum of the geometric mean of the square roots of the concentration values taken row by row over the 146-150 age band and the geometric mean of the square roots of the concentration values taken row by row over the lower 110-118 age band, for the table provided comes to 4.95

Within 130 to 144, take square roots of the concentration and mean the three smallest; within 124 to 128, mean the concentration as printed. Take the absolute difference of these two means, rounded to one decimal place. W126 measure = 5.1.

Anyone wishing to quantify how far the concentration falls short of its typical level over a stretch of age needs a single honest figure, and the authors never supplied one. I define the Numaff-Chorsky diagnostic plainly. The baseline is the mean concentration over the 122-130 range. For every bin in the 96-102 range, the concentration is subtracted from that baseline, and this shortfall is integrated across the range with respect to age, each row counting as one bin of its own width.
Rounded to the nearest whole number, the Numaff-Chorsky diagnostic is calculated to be -13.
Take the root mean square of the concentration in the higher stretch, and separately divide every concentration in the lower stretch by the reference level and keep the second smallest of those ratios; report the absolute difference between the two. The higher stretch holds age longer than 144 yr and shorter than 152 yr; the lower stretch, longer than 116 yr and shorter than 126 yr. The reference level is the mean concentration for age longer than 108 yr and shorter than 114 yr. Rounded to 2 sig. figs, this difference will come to 3.5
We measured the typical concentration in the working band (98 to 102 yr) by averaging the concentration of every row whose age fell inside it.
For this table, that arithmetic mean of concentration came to 10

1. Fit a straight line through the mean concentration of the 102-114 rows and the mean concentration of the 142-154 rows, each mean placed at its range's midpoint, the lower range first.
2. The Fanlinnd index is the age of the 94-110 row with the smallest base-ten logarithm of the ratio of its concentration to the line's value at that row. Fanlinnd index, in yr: 97.0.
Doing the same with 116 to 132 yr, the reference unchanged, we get 123.0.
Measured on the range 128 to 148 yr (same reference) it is 147.0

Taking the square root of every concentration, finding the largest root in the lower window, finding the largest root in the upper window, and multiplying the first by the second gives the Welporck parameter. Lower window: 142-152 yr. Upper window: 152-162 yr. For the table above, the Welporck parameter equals 5.4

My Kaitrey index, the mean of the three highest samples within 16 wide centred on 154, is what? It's 6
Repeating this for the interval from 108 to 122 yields 9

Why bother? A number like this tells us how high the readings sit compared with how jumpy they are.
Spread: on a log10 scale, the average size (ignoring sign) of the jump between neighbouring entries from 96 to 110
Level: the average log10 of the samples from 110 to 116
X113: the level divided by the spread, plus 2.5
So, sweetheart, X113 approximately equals 57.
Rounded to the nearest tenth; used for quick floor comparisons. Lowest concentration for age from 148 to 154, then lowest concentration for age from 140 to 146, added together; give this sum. 8.5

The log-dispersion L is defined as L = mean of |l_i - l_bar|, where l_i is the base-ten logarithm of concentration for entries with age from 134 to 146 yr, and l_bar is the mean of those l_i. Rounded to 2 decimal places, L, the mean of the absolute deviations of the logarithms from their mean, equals 0.07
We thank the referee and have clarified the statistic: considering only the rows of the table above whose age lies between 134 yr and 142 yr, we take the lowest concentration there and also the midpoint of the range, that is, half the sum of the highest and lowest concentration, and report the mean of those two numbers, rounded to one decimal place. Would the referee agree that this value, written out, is 5.5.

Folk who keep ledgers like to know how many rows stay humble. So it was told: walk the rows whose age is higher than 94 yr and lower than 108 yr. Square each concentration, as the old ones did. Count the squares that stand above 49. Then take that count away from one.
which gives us -6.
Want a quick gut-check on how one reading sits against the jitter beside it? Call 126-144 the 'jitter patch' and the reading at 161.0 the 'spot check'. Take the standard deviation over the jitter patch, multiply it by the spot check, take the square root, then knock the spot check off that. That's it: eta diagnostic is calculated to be -2.4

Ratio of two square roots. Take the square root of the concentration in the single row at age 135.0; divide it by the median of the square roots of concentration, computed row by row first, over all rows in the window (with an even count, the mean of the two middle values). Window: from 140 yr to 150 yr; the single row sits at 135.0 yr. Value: 1.25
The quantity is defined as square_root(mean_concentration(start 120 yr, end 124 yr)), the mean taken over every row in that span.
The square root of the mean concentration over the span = 2.7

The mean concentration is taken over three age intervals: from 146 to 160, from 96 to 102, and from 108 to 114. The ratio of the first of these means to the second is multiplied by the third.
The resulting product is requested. 4.9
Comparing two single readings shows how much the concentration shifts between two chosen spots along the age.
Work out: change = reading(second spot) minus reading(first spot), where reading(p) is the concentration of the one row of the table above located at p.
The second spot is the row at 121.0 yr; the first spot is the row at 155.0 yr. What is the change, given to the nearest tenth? 1.3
